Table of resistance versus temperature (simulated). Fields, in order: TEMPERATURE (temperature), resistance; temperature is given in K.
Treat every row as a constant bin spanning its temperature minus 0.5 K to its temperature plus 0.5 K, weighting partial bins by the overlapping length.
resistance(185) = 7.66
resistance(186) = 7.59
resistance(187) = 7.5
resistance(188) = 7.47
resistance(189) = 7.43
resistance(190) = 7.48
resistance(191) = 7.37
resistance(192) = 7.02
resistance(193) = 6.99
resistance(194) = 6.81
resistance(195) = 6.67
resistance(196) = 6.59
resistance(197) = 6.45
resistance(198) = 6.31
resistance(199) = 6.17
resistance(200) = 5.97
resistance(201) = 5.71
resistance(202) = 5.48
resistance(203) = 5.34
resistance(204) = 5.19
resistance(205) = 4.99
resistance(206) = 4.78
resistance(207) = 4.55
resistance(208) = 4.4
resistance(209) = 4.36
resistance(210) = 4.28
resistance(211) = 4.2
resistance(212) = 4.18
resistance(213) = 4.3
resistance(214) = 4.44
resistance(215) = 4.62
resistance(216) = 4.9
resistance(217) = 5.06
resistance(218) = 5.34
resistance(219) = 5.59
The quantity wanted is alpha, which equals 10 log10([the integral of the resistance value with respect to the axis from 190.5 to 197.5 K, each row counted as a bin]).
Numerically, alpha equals 16.8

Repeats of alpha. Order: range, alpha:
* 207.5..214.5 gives 14.8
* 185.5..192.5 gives 17.1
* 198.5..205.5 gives 15.9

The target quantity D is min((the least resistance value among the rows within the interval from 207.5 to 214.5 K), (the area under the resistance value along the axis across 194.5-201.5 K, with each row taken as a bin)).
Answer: 4.2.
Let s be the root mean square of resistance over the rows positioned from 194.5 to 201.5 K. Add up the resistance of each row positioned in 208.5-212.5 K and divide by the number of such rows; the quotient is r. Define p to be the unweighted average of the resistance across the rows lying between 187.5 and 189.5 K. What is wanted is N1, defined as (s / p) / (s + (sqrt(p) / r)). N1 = 0.122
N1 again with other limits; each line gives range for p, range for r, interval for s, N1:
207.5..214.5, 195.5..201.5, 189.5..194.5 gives 0.222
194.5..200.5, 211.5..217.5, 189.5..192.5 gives 0.146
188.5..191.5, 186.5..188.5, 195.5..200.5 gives 0.127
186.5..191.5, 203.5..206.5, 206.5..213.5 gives 0.119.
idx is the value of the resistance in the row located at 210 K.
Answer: 4.28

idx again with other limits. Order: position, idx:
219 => 5.59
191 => 7.37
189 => 7.43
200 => 5.97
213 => 4.3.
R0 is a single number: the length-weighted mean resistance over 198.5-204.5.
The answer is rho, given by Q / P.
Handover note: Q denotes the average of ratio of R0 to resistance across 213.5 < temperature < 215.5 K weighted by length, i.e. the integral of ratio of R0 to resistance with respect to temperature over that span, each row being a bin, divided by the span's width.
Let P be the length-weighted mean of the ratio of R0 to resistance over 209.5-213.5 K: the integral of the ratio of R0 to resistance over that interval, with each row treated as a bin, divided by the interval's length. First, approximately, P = 1.3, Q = 1.25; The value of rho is 0.94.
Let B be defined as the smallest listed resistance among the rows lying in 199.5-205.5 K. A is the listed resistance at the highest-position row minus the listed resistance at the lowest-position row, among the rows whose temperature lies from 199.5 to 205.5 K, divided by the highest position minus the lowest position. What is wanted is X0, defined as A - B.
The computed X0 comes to -5.2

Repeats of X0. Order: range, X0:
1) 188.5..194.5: -6.9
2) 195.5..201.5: -5.9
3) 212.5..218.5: -4.1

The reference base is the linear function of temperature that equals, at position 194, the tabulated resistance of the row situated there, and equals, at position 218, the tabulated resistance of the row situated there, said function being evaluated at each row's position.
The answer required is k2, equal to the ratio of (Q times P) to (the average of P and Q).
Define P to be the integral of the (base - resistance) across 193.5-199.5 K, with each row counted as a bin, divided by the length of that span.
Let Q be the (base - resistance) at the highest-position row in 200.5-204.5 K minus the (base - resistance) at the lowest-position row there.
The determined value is 0.2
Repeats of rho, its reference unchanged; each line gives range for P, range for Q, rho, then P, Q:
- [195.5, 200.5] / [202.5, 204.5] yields 1.20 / 0.9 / 1.07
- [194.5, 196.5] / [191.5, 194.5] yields 0.96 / 0.9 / 0.81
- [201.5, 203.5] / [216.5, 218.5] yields 1.04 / 1.0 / 1.09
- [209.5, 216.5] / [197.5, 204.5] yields 0.77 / 1.3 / 0.99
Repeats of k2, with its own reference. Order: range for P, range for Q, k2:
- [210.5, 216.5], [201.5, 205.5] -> 0.5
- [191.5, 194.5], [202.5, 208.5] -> -0.2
